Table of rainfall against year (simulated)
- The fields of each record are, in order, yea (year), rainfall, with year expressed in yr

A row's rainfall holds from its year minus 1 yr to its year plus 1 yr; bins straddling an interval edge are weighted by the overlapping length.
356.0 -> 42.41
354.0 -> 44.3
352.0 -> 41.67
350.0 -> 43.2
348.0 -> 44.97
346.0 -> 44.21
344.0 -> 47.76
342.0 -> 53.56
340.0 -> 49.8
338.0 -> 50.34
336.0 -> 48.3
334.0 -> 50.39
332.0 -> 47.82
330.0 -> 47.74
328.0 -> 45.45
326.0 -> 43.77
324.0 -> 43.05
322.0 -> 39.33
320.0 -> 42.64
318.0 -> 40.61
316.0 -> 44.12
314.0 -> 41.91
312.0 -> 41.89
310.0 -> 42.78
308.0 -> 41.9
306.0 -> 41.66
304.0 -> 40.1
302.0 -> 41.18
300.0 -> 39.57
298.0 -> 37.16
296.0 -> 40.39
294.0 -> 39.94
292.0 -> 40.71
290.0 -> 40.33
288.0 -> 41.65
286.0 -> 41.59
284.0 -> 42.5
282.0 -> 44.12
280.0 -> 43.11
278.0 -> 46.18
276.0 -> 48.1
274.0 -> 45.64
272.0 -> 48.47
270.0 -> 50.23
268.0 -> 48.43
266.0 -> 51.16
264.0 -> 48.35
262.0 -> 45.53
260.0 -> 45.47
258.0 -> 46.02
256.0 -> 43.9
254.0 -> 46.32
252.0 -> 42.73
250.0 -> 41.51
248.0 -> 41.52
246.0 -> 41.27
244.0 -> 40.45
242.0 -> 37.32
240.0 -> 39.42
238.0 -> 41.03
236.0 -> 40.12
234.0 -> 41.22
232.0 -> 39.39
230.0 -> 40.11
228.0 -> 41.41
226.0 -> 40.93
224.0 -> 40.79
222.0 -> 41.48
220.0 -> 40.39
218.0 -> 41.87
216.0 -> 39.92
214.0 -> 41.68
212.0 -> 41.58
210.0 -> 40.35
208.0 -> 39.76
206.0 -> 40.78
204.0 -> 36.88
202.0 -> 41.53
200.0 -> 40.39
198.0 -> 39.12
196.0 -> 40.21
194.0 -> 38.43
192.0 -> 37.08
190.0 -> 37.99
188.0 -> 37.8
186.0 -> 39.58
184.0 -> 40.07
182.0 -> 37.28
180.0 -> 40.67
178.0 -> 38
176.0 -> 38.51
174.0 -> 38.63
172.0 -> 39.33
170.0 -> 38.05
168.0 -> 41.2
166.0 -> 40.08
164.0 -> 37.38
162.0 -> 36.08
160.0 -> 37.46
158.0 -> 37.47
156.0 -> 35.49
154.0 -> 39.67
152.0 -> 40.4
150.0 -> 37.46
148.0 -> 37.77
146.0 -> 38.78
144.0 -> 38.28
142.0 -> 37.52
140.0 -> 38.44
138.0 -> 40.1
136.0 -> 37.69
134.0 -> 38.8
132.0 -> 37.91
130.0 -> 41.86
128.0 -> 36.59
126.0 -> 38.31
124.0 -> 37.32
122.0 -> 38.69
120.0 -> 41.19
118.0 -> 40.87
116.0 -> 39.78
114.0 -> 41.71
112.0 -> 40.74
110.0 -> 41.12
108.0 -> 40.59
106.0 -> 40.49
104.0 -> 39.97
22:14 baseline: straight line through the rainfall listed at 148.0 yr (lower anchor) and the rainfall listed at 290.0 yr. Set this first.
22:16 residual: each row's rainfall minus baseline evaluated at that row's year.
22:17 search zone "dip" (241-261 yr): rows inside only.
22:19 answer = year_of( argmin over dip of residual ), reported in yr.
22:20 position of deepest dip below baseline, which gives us 242.0 yr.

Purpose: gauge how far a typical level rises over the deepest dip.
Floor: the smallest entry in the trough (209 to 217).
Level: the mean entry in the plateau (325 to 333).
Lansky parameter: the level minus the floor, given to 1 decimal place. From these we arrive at 6.3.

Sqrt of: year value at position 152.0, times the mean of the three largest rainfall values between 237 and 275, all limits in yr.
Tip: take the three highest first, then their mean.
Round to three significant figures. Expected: 44.9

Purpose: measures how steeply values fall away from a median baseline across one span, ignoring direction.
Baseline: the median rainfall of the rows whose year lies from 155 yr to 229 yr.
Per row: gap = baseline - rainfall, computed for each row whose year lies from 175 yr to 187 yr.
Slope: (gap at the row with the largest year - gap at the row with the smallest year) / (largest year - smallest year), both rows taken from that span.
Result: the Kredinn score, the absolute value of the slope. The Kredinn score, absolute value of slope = 0.11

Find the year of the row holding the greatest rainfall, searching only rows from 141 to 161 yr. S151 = 152.0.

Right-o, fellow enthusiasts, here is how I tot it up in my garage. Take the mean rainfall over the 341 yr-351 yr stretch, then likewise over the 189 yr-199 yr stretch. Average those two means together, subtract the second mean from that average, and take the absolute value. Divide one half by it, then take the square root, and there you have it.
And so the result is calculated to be 0.35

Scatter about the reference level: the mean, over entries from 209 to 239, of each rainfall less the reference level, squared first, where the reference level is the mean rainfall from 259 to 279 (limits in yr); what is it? 49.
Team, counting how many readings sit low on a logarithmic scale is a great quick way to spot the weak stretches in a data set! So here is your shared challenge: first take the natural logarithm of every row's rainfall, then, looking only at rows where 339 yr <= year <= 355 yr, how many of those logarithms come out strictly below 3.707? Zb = 0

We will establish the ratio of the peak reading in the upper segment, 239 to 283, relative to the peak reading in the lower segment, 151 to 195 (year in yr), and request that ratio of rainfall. 1.24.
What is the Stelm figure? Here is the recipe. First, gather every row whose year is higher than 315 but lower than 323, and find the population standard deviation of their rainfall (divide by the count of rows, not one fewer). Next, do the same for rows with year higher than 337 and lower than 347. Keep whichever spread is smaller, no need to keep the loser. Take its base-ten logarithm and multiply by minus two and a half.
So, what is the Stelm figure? -0.7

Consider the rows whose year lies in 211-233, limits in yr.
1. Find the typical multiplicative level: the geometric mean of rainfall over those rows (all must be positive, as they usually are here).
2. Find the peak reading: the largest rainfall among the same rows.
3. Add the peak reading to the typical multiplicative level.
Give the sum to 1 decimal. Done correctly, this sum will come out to 82.7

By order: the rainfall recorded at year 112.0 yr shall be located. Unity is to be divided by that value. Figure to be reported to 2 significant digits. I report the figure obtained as 0.025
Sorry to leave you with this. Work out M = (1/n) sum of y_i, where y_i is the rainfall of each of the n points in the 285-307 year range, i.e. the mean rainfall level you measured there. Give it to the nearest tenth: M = 40.4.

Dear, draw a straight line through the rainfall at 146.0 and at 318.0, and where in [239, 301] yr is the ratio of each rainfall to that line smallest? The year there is 298.0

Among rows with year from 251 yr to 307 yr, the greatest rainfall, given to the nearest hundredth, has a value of 51.16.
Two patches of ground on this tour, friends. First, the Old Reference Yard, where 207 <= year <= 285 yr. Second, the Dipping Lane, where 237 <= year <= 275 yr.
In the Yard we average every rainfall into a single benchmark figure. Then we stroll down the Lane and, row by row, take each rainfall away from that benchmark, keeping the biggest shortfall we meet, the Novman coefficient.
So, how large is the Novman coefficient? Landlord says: 5.8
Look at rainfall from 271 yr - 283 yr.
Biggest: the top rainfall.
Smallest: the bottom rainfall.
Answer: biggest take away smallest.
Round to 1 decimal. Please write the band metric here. 5.4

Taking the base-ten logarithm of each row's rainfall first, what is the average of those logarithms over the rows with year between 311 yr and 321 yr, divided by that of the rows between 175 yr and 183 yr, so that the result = 1.02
